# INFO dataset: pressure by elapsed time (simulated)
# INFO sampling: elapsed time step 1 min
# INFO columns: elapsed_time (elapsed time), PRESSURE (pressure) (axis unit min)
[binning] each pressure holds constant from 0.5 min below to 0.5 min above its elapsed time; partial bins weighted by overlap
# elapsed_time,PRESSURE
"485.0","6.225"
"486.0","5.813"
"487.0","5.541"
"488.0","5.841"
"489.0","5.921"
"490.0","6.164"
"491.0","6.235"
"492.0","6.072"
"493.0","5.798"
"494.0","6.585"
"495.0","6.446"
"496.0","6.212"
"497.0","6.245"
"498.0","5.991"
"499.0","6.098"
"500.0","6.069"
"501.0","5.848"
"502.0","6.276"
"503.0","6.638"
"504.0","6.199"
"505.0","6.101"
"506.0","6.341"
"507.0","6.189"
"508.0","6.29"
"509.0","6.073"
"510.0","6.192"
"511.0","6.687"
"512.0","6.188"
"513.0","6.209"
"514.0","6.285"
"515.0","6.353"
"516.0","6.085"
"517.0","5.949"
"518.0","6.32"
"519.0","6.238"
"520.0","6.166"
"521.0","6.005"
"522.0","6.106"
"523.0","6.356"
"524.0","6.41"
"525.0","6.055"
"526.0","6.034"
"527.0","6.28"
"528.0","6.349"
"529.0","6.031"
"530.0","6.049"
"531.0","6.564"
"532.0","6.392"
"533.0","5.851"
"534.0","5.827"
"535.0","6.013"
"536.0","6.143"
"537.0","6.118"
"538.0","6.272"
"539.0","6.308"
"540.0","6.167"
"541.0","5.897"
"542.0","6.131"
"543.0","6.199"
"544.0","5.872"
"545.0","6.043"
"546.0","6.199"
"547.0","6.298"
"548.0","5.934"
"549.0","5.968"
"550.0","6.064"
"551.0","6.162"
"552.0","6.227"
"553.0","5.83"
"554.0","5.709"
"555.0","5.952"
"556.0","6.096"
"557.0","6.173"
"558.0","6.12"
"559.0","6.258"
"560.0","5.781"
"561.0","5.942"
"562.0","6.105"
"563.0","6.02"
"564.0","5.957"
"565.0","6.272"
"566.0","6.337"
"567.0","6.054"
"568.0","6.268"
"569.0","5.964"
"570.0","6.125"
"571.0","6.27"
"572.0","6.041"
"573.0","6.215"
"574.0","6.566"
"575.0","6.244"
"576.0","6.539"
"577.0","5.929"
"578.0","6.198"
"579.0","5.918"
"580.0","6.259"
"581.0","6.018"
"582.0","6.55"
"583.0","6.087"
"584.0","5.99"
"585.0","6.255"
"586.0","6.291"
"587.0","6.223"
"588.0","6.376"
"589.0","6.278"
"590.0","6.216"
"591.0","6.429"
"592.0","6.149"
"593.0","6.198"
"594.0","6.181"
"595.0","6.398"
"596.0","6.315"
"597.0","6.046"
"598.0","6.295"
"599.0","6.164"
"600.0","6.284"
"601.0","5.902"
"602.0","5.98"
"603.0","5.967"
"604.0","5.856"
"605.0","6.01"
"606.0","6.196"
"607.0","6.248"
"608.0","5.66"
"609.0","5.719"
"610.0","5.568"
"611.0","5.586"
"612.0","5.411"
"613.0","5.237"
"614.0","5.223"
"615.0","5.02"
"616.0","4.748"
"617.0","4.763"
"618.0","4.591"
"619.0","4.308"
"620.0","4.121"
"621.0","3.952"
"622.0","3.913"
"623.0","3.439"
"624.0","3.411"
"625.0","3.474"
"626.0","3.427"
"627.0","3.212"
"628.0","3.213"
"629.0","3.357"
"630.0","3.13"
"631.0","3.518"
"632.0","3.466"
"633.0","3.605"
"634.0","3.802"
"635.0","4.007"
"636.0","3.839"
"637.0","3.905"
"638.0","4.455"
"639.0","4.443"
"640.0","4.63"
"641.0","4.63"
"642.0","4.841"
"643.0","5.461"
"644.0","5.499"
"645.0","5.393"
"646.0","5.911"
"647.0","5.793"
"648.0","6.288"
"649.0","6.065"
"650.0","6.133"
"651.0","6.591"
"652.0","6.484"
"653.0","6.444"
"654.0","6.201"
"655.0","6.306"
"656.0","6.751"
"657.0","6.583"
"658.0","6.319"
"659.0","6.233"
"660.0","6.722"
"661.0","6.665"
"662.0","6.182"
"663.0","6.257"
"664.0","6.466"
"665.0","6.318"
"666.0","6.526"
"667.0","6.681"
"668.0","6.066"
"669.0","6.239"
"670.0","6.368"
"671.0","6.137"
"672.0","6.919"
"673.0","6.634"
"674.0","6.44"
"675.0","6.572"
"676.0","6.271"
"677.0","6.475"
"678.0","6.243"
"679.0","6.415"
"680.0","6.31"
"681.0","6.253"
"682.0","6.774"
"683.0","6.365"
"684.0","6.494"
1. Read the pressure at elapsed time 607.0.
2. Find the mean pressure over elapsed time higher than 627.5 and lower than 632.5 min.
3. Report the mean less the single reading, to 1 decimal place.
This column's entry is -2.9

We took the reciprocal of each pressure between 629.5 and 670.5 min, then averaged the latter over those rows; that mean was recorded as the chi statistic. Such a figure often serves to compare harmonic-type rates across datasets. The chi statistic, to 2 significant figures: 0.19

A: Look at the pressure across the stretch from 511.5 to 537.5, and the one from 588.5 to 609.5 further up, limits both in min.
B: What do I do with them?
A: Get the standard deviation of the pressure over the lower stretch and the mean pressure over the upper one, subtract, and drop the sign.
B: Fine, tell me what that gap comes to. 5.9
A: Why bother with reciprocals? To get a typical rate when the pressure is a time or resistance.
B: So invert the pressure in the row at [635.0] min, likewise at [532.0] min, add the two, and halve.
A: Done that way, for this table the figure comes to 0.203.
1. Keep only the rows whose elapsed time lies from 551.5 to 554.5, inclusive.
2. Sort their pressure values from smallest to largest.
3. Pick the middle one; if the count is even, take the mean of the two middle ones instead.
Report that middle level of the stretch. 5.8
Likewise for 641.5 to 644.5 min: 5.5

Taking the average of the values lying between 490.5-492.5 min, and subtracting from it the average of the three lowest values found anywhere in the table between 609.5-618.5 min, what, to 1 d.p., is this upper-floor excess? 1.5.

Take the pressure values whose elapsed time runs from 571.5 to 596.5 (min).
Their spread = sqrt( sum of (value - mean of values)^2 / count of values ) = 0.18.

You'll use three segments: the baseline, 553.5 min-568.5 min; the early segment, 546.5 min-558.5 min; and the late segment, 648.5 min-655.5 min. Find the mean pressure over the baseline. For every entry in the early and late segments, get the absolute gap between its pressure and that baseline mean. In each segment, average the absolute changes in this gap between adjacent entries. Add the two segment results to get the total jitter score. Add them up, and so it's 0.263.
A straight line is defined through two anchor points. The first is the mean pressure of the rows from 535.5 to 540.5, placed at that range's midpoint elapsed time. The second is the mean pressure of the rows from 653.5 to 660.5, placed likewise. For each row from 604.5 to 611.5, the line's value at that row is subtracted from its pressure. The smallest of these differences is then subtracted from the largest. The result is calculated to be 0.7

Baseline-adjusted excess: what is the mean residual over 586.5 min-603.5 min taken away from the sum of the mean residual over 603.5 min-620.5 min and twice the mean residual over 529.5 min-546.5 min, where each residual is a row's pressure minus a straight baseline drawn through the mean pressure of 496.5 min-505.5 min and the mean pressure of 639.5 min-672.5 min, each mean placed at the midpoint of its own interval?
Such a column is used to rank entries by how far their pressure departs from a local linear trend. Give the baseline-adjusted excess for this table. -1.0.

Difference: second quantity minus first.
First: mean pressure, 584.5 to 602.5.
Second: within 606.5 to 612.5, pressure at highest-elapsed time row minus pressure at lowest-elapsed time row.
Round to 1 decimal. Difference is -7.1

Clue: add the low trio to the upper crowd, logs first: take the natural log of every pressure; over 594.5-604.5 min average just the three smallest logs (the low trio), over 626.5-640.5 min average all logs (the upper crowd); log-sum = 3.09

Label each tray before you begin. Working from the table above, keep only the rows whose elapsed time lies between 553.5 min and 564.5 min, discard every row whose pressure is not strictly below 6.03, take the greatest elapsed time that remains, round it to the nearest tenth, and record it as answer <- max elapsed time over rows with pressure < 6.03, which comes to 564.0 min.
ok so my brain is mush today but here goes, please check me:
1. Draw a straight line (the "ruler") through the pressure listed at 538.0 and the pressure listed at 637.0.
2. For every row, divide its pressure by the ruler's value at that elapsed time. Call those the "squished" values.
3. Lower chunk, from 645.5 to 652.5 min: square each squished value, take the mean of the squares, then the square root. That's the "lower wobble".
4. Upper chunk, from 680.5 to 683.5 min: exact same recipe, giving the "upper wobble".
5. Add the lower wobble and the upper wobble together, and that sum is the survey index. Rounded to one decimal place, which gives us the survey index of 4.0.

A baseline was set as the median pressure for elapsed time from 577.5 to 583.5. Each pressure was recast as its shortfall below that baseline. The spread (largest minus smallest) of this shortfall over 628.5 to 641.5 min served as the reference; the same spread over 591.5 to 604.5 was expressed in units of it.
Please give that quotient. 0.36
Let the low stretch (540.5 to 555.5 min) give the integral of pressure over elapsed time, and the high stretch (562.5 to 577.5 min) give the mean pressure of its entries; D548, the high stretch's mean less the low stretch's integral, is -84.3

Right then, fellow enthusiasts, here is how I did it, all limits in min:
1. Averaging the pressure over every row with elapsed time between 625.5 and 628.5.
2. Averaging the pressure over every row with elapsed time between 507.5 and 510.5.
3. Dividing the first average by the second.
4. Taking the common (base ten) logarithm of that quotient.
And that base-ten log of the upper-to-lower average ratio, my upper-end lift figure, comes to -0.27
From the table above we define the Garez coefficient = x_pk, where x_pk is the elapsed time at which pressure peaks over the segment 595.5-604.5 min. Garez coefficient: 596.0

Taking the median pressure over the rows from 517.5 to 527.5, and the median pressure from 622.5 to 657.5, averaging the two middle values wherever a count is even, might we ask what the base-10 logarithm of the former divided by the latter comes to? 0.13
